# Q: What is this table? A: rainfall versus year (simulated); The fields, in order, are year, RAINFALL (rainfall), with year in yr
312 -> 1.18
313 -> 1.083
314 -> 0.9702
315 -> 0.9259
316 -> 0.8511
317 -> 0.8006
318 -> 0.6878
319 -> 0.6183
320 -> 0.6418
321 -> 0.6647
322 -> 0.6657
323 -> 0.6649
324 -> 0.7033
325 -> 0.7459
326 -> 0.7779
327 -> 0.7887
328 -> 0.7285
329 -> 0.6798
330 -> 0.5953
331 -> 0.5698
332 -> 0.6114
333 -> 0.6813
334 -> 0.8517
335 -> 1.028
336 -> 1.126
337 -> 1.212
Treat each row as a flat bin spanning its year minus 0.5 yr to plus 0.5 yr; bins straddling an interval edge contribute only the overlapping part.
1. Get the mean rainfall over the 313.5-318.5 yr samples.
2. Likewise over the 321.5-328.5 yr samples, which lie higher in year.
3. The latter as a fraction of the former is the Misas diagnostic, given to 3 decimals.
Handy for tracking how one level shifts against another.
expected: 0.856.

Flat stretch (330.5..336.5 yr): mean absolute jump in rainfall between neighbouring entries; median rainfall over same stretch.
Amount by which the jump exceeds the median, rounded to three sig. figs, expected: -0.655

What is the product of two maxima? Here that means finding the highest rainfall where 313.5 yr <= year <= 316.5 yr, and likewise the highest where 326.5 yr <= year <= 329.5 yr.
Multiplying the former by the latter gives 0.77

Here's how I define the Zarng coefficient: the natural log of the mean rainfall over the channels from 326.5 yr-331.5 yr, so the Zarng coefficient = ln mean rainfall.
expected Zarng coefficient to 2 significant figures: -0.40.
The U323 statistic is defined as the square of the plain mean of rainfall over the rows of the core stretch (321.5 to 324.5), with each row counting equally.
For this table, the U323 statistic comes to 0.46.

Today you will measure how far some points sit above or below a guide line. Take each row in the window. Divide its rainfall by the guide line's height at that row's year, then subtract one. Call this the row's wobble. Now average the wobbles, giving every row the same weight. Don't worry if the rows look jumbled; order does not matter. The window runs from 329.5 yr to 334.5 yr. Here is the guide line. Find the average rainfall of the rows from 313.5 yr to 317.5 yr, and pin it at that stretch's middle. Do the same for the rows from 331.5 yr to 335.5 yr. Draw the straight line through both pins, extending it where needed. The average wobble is -0.17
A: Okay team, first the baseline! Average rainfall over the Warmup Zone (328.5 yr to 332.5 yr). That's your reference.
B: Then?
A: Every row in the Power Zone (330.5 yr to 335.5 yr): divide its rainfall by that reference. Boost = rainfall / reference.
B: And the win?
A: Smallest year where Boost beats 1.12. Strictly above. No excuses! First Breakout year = 334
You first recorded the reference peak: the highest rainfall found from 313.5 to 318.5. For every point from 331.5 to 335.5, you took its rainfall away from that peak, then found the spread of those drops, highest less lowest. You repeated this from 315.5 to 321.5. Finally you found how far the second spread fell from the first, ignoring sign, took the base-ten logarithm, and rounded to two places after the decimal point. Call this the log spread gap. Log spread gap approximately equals -0.74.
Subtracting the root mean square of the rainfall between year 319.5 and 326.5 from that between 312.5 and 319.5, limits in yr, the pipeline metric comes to 0.16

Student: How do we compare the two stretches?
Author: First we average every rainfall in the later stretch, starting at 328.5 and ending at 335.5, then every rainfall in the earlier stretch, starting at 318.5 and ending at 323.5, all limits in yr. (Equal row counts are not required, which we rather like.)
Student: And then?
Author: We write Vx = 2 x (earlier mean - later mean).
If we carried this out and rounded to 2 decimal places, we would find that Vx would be -0.13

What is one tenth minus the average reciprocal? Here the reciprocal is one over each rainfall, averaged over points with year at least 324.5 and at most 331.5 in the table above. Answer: -1.35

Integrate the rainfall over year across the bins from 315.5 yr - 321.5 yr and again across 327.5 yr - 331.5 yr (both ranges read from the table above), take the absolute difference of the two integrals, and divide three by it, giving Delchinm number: 1.8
